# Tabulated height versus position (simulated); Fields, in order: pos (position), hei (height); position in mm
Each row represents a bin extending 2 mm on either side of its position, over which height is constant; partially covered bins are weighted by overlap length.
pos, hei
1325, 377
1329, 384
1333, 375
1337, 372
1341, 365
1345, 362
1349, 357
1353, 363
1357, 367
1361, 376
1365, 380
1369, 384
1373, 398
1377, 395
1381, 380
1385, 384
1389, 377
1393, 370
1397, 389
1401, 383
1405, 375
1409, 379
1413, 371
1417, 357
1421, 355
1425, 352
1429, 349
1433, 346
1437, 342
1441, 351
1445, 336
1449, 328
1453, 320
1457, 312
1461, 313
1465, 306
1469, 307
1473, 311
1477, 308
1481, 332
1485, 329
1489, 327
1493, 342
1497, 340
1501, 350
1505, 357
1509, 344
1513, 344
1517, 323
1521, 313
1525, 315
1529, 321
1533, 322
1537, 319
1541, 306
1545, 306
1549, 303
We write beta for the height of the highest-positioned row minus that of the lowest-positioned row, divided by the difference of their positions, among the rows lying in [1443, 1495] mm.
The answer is 0.1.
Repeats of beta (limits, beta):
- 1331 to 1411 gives 0.1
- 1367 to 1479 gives -0.7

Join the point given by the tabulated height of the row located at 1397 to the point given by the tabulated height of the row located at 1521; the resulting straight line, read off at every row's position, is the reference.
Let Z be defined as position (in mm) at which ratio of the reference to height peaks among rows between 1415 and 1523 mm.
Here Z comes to 1465 mm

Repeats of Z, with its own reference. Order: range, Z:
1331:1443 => 1349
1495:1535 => 1521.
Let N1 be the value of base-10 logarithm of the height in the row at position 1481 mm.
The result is 2.521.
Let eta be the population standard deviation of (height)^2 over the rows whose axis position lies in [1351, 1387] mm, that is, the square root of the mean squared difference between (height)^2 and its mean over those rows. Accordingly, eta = 8222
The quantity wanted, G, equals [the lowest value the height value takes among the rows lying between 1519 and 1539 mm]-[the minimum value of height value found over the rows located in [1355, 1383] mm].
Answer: -54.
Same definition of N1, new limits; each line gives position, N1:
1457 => 2.494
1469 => 2.487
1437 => 2.534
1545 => 2.486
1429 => 2.543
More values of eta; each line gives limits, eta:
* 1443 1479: 6244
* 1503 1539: 9802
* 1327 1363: 5886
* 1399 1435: 9628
